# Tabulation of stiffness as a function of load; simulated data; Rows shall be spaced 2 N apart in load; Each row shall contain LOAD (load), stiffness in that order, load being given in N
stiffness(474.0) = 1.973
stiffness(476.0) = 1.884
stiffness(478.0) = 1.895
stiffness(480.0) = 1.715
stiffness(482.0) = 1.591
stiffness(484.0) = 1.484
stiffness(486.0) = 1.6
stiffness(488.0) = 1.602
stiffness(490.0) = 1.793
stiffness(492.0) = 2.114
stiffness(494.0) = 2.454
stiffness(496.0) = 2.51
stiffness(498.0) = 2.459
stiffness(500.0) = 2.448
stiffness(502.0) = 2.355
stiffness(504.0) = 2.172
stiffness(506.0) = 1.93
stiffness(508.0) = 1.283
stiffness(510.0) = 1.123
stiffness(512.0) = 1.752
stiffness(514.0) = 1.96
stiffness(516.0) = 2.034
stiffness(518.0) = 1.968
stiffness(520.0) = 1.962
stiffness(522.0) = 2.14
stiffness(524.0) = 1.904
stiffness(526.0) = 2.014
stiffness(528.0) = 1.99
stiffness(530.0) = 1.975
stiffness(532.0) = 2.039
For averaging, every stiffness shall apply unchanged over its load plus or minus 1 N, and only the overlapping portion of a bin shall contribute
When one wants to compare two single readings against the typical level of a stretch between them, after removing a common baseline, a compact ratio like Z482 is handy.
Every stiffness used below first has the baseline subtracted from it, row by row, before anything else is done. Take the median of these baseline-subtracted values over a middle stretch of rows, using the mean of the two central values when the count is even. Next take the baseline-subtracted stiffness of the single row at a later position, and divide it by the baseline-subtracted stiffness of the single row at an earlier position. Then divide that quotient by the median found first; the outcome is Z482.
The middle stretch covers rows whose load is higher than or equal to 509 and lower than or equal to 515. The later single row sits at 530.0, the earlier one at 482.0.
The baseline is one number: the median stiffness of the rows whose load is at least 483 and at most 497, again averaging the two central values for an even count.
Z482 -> 22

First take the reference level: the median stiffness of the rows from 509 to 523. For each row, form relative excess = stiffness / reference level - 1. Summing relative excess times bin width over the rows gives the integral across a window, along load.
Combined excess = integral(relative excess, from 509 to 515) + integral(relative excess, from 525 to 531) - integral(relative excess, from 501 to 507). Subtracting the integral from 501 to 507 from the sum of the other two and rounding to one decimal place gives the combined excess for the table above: -1.6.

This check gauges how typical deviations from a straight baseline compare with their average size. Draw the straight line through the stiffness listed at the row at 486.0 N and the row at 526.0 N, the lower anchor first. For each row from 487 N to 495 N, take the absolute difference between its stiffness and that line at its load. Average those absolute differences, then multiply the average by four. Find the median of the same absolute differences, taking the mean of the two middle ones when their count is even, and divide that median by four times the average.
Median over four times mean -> 0.22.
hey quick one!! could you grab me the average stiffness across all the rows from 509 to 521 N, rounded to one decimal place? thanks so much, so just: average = 1.8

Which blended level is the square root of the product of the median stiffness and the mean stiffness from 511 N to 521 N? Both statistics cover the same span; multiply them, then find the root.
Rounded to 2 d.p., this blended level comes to 1.95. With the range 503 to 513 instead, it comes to 1.70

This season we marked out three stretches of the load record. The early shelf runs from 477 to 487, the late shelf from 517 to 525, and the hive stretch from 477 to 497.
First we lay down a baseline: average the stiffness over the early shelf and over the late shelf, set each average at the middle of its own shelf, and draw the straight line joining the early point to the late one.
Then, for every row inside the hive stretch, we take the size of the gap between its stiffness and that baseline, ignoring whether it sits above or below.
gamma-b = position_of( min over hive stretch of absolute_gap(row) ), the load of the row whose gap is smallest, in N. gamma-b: 482.0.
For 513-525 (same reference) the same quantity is 518.0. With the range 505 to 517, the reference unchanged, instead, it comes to 514.0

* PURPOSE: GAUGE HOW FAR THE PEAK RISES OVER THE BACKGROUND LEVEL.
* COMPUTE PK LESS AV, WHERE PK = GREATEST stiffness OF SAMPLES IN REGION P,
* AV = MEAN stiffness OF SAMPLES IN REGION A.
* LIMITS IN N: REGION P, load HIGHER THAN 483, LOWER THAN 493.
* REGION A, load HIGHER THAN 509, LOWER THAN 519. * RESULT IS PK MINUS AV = 0.35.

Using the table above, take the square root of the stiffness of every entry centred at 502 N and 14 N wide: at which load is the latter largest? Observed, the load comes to 496.0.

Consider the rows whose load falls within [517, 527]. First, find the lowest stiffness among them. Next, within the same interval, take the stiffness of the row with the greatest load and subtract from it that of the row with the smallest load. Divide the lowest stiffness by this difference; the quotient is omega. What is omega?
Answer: 41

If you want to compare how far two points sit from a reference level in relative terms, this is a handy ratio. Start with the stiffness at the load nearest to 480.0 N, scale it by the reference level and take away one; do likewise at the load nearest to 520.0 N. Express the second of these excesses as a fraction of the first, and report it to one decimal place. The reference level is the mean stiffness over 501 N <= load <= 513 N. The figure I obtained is -3.6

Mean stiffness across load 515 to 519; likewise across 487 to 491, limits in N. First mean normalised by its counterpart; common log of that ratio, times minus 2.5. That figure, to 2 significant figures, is -0.18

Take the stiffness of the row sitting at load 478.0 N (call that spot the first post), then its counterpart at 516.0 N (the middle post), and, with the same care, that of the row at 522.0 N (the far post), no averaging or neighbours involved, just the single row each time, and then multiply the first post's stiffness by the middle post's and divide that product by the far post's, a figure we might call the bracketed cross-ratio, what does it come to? 1.8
